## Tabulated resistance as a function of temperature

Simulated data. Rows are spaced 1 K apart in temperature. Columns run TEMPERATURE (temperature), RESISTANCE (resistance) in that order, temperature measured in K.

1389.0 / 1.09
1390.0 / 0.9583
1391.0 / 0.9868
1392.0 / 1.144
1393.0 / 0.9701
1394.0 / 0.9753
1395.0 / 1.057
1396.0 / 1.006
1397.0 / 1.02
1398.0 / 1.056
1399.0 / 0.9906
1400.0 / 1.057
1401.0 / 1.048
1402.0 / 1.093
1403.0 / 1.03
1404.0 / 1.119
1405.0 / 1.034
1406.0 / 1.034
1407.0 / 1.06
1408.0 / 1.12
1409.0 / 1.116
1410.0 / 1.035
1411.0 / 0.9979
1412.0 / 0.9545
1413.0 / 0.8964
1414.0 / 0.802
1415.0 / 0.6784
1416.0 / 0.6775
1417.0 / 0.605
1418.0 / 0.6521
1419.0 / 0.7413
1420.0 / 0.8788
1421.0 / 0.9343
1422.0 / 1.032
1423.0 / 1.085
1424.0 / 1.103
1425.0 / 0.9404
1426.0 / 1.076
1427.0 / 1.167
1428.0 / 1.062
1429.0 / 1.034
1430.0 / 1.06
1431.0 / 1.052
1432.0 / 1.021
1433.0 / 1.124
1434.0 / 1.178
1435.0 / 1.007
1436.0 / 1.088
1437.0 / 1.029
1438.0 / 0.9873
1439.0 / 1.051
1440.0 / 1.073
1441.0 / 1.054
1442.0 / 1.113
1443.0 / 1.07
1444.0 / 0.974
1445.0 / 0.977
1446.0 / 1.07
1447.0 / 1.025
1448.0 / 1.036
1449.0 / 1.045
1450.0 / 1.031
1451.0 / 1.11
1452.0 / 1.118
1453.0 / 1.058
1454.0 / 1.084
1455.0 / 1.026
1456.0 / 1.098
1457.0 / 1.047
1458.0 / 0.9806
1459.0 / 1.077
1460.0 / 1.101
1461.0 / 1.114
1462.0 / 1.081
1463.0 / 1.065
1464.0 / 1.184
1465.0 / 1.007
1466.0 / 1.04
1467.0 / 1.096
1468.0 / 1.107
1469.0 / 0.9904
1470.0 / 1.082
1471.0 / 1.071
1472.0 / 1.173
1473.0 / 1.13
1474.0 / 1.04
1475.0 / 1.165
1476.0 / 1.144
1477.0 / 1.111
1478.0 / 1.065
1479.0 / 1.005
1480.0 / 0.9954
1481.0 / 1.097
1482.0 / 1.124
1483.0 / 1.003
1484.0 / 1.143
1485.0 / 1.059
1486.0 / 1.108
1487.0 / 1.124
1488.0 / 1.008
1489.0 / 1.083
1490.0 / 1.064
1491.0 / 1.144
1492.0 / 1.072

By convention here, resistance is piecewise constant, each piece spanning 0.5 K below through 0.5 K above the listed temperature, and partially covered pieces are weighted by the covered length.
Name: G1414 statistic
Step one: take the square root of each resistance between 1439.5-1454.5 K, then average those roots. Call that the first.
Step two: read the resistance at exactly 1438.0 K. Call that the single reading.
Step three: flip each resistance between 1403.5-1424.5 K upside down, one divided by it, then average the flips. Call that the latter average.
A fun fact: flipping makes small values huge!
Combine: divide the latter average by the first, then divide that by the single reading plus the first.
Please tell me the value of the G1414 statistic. 0.54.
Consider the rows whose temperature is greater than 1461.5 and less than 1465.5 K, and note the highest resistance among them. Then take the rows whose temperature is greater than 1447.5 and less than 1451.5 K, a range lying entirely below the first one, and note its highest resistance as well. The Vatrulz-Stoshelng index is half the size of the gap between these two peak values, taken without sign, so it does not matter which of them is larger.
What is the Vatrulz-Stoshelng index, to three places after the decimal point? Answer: 0.037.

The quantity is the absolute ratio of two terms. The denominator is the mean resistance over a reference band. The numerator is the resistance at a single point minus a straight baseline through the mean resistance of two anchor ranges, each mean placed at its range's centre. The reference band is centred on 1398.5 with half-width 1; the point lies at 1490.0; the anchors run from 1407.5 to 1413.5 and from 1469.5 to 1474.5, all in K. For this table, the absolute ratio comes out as 0.057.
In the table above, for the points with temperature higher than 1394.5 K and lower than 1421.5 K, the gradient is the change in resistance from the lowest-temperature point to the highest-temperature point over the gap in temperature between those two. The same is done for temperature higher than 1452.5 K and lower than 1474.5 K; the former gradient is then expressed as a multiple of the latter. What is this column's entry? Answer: 6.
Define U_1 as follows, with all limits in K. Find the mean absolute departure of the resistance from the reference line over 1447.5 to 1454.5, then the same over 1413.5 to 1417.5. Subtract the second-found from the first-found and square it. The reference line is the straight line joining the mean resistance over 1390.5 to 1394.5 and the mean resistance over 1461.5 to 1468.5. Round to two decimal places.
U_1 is 0.10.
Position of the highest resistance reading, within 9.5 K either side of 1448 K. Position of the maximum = 1452.0 K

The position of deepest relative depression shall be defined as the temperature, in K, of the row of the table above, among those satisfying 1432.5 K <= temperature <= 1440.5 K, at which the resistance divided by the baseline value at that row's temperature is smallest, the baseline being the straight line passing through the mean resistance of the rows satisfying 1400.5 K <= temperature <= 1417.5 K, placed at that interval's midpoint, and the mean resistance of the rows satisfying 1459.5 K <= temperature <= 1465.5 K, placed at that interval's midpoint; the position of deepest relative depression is 1438.0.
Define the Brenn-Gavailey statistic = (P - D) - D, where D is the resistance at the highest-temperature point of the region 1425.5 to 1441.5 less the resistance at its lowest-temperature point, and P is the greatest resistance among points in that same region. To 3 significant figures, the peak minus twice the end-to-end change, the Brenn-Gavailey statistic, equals 1.22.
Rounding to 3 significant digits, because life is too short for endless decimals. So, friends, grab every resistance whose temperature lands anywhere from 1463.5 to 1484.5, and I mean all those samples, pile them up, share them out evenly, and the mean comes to 1.08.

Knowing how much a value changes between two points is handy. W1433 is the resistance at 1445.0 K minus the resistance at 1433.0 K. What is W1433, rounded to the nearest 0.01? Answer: -0.15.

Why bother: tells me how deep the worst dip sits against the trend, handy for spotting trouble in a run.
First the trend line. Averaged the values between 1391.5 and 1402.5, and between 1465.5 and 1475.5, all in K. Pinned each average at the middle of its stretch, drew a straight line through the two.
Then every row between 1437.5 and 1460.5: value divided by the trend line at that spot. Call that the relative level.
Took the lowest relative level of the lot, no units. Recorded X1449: 0.91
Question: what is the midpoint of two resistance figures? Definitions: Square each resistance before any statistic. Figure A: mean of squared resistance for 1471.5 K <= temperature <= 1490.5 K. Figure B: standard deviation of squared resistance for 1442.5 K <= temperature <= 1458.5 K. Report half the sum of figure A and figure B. 0.64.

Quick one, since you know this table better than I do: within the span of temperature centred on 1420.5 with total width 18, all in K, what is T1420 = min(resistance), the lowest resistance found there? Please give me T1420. 0.605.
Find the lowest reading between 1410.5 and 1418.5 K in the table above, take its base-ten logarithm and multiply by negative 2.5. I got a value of 0.55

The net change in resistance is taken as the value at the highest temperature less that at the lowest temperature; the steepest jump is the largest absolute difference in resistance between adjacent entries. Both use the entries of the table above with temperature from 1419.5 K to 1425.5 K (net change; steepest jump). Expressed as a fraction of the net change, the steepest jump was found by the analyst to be 2.6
